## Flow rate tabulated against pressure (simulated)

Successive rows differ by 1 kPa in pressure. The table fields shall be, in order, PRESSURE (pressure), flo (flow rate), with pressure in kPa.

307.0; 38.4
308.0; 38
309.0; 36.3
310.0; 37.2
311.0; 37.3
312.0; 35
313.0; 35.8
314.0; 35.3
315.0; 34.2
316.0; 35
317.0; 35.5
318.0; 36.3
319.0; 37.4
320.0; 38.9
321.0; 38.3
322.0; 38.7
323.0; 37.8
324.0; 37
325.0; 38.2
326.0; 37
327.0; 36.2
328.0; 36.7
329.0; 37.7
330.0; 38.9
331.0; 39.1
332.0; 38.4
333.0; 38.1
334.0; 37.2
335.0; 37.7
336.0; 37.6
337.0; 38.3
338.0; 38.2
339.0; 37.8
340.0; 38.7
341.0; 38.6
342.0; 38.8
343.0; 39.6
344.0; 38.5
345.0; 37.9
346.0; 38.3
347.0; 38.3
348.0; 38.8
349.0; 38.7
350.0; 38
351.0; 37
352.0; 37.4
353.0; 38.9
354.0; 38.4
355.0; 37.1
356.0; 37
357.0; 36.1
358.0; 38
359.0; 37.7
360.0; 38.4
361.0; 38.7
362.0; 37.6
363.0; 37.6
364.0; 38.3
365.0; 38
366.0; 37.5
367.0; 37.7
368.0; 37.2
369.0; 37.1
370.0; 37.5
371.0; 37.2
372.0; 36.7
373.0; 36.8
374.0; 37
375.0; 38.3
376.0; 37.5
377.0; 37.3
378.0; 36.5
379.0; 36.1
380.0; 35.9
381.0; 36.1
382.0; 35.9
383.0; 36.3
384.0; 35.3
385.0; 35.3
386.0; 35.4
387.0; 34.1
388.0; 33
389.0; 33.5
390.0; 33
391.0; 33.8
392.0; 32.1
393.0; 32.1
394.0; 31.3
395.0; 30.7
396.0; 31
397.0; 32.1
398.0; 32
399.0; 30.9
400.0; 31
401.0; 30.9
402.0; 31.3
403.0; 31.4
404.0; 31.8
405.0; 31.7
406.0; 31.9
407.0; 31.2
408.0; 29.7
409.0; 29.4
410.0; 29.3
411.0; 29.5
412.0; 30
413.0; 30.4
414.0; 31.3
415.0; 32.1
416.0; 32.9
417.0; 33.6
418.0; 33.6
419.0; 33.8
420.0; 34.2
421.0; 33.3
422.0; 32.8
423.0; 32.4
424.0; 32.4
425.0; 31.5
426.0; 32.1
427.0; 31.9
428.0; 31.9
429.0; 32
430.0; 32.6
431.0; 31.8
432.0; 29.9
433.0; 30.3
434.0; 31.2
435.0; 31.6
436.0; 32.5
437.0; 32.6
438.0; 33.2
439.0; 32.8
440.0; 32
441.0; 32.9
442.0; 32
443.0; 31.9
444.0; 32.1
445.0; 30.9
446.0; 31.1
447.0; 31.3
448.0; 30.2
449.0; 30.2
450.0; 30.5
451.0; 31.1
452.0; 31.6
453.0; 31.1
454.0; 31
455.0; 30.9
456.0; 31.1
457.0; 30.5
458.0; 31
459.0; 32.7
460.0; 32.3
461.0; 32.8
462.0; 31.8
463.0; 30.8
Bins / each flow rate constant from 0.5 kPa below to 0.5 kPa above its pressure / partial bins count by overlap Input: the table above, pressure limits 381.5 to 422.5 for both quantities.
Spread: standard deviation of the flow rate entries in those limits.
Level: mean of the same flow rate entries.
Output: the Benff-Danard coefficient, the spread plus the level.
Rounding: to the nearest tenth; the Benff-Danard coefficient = 34.1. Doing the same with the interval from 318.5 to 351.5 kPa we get 38.8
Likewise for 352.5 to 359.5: 38.5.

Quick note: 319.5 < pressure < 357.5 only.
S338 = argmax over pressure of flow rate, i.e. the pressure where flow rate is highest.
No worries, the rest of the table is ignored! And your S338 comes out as 343.0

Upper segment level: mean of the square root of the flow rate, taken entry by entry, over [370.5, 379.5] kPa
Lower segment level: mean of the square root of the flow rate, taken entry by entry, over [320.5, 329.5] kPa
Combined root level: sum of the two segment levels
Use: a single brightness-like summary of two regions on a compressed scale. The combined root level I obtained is 12.2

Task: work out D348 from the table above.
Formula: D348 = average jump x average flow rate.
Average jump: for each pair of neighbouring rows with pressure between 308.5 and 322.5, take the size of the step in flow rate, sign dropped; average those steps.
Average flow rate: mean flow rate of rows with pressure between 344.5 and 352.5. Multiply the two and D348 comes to 33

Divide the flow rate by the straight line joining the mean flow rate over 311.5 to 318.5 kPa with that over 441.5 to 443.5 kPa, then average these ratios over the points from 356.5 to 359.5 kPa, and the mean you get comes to 1.09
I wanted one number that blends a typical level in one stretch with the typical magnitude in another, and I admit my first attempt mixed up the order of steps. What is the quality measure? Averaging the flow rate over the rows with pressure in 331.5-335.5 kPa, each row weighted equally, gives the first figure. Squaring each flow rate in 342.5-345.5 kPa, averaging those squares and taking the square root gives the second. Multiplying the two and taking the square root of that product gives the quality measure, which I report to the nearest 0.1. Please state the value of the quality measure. 38.3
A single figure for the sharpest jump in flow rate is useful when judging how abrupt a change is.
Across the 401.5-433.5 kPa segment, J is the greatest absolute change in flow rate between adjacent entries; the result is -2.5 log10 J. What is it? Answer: -0.70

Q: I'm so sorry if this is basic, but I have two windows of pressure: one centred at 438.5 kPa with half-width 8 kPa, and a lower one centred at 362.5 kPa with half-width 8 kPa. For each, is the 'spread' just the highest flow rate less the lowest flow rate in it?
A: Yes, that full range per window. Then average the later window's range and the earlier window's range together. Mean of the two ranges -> 2.95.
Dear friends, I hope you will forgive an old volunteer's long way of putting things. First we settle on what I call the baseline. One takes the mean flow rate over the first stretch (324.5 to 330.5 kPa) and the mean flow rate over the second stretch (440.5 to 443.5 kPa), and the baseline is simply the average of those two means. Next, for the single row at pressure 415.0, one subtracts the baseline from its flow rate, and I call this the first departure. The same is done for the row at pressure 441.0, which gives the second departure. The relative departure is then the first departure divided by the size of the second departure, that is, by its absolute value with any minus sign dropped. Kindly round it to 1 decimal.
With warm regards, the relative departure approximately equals -1.4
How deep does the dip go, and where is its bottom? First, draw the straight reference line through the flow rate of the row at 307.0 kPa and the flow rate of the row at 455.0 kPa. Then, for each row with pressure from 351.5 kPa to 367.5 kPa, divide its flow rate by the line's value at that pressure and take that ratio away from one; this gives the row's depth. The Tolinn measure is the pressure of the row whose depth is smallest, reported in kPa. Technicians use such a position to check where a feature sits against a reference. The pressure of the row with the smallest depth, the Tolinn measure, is 361.0 kPa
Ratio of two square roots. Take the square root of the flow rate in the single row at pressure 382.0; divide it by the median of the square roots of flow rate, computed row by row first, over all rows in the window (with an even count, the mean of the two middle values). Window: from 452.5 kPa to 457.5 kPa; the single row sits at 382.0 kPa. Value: 1.08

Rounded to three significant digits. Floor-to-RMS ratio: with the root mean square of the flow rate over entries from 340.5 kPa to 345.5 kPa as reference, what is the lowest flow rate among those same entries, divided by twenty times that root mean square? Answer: 0.0490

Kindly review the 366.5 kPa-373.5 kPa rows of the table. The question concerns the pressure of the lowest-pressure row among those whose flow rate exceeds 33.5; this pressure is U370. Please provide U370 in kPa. 367.0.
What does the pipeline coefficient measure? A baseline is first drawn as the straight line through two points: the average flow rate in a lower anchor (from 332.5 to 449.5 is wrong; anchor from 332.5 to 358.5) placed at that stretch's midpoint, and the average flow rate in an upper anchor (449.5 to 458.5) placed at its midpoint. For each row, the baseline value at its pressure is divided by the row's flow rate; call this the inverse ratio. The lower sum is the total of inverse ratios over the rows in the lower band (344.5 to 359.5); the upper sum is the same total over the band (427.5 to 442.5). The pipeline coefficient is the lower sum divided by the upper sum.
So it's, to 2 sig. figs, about 0.99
